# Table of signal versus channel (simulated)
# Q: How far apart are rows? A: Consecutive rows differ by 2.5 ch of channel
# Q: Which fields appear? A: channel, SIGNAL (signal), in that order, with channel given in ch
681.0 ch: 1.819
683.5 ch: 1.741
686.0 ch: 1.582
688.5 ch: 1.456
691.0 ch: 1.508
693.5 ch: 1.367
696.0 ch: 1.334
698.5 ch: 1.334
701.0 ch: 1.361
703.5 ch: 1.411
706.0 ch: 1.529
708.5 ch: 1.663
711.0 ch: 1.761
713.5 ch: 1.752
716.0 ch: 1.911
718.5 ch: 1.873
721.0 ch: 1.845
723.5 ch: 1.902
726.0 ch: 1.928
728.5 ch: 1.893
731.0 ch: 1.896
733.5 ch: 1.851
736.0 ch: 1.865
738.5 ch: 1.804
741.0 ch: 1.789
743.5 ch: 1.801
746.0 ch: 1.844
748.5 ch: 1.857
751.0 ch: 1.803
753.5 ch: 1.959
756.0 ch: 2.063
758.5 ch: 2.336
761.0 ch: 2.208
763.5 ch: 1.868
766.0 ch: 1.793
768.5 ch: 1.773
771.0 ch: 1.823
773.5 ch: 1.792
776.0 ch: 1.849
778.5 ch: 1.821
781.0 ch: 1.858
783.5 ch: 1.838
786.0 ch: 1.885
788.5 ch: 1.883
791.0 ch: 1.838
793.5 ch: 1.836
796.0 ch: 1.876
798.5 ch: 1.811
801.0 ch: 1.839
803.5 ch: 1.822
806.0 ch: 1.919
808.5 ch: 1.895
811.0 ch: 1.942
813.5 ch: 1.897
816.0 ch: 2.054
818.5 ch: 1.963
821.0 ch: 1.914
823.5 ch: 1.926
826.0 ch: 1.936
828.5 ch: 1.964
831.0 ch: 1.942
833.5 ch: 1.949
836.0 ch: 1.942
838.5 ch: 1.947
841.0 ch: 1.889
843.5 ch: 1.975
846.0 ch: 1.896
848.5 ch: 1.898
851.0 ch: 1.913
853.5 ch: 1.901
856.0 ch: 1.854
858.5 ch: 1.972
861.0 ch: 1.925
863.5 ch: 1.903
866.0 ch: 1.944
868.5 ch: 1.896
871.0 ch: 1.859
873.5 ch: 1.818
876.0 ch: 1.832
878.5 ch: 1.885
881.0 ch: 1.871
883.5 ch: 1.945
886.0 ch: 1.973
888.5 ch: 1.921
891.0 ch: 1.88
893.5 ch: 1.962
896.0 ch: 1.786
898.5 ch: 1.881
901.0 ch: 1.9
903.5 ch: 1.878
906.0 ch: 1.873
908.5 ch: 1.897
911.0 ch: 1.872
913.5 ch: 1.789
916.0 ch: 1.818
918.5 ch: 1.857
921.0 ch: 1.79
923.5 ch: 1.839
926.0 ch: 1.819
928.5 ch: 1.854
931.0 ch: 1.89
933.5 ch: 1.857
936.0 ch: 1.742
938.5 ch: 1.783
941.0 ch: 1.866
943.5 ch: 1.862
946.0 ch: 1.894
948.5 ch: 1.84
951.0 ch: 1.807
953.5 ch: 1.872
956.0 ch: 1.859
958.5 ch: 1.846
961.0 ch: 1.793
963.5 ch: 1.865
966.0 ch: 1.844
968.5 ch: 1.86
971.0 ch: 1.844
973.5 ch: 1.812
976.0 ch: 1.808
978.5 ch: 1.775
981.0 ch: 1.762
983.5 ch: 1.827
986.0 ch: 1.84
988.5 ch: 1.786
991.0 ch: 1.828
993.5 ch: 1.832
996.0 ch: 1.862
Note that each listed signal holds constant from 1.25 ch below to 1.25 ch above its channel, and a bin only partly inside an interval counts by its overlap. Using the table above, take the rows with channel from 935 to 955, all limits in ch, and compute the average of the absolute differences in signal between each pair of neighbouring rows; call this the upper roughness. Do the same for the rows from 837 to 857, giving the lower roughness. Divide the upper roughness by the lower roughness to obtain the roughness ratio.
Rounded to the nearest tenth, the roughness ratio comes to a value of 1.0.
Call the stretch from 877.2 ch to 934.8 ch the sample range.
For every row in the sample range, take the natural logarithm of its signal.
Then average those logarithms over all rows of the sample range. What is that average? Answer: 0.626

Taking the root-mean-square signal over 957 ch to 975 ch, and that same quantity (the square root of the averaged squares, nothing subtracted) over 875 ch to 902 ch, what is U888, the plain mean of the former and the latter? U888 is 1.87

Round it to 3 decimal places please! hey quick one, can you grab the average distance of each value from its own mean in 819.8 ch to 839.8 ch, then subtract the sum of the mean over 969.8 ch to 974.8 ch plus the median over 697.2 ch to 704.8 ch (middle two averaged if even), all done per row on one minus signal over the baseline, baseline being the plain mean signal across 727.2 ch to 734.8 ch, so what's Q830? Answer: -0.298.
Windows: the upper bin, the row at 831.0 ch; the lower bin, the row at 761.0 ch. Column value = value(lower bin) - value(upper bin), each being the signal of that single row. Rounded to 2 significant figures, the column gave 0.27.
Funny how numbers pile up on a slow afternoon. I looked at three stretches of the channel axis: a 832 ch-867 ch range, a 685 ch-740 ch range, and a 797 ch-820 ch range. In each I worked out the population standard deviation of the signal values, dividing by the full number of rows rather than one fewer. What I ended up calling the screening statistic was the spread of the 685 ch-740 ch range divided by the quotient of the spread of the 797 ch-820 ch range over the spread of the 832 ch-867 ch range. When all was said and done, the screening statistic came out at 0.10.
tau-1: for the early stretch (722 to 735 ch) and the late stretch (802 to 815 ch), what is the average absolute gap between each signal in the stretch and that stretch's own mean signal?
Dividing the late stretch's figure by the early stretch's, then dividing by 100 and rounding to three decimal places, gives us 0.017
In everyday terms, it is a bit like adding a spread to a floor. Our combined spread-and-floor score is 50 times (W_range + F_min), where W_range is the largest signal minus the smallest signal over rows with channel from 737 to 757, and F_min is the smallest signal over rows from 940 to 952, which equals 104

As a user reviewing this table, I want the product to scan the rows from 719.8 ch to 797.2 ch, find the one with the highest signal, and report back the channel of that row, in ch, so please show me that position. 758.5 ch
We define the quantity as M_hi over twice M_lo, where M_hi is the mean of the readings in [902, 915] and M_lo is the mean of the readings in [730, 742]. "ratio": 0.506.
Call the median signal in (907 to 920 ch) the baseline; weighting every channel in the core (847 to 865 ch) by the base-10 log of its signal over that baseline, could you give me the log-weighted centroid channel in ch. 856.7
